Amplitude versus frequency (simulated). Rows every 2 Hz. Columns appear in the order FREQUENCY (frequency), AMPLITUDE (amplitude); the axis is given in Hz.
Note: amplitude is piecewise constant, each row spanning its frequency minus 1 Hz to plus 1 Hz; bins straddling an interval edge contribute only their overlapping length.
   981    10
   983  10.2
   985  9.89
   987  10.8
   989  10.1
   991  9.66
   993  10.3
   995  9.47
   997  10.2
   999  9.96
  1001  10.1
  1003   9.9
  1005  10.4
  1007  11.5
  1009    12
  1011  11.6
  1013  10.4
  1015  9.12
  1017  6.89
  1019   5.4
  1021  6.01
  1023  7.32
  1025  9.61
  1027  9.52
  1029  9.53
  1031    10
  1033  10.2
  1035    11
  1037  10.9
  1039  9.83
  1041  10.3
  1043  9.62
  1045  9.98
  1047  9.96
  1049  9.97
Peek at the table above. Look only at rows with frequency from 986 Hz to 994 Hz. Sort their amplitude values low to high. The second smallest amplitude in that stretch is 10.1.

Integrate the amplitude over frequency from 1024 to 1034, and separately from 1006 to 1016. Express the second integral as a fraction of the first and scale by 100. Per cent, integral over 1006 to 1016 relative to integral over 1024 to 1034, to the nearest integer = 112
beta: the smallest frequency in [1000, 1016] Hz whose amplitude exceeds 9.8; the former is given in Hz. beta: 1001 Hz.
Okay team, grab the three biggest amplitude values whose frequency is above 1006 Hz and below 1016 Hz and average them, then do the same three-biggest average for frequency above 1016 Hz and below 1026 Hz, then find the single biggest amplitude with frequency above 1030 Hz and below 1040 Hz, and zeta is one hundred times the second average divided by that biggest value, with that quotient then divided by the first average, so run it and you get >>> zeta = 6.2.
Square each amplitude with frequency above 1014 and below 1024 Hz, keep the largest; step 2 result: 83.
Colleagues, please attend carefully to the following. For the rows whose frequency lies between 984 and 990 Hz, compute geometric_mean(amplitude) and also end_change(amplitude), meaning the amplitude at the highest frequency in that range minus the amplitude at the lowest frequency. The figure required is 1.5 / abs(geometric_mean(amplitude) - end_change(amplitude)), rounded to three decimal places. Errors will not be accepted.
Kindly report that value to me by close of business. 0.149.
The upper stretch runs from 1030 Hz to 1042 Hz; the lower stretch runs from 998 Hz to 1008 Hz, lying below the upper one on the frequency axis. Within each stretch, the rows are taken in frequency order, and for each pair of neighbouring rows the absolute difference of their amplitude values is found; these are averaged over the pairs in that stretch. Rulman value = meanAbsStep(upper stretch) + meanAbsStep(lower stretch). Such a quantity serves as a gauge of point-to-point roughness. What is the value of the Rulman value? 1.0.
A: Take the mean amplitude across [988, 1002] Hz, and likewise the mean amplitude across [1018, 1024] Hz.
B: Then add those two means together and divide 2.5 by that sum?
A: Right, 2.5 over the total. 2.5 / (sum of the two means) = 0.154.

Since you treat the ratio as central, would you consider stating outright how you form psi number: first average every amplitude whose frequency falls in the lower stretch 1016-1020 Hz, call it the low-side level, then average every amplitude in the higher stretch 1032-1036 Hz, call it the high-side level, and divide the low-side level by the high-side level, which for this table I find 0.58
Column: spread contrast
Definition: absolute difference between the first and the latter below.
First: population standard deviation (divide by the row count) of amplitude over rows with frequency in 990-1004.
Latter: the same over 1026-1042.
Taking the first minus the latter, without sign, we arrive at 0.3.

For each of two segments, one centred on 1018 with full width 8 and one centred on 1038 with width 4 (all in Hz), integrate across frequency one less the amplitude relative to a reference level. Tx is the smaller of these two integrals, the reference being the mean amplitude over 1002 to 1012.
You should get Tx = 0.26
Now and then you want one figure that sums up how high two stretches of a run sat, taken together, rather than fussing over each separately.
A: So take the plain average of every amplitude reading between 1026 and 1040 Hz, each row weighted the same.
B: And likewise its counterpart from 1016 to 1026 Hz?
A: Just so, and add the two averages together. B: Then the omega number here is 17.2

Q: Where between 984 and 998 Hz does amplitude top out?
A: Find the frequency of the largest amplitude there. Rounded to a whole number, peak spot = 987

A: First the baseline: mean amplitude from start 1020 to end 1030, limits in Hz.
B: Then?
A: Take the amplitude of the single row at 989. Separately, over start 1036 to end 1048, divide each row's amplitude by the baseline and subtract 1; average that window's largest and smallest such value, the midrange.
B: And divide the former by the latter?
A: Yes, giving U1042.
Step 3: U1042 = 46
